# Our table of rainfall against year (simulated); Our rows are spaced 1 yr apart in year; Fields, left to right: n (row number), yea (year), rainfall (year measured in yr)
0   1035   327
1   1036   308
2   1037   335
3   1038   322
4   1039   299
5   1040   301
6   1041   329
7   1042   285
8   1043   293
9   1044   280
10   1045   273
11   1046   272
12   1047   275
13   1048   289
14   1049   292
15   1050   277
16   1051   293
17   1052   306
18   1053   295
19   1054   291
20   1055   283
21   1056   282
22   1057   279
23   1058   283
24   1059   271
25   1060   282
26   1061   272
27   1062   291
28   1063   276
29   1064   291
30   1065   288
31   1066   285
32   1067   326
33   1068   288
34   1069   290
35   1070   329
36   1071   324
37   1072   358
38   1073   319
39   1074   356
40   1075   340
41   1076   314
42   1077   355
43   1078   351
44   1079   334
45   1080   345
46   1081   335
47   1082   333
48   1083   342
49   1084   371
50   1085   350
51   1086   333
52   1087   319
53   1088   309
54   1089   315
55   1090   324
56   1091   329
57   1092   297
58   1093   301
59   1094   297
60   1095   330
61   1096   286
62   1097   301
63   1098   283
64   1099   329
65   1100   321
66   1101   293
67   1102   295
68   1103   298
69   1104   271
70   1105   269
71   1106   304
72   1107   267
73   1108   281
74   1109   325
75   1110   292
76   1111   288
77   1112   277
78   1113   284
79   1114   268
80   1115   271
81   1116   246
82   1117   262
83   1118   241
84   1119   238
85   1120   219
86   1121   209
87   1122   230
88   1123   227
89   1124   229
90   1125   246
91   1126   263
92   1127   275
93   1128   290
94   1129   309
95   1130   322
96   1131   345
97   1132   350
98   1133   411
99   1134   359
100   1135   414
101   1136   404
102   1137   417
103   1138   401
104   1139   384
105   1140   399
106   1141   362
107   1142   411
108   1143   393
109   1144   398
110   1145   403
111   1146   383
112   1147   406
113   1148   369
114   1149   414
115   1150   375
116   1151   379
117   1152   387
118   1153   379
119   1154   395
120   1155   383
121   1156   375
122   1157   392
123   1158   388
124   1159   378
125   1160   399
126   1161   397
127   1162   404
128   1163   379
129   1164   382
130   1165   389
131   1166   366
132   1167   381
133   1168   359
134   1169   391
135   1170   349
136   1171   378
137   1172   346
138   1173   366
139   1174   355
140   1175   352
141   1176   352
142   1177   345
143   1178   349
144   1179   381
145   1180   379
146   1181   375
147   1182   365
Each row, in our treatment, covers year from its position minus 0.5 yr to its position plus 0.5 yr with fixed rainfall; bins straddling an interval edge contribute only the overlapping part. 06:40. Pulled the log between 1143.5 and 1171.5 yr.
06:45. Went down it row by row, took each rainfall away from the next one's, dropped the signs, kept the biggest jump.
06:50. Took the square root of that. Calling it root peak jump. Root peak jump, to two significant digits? 6.7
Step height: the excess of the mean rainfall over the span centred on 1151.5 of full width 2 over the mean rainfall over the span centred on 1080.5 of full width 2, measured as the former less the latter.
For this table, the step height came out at 43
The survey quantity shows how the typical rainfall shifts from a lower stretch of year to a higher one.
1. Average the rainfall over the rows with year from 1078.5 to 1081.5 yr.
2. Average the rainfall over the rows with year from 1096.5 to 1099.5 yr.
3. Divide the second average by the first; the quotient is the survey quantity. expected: 0.90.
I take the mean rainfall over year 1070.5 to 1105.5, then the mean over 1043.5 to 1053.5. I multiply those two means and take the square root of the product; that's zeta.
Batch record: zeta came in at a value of 302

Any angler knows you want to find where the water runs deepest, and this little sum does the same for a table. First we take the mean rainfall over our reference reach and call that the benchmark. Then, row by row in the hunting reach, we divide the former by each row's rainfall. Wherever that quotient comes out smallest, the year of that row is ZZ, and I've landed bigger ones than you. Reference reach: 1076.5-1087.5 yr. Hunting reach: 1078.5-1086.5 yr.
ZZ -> 1084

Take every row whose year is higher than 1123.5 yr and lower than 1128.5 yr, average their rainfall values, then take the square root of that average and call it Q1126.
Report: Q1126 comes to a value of 16.1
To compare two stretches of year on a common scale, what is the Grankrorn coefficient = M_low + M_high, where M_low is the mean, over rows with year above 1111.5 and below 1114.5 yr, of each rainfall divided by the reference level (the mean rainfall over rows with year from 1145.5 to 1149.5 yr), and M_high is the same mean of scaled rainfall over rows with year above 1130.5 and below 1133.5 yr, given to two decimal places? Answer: 1.64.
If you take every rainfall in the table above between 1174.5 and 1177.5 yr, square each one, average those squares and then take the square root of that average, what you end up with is 350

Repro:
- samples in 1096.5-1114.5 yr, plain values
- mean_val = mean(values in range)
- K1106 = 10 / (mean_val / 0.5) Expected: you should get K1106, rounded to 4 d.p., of 0.0172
